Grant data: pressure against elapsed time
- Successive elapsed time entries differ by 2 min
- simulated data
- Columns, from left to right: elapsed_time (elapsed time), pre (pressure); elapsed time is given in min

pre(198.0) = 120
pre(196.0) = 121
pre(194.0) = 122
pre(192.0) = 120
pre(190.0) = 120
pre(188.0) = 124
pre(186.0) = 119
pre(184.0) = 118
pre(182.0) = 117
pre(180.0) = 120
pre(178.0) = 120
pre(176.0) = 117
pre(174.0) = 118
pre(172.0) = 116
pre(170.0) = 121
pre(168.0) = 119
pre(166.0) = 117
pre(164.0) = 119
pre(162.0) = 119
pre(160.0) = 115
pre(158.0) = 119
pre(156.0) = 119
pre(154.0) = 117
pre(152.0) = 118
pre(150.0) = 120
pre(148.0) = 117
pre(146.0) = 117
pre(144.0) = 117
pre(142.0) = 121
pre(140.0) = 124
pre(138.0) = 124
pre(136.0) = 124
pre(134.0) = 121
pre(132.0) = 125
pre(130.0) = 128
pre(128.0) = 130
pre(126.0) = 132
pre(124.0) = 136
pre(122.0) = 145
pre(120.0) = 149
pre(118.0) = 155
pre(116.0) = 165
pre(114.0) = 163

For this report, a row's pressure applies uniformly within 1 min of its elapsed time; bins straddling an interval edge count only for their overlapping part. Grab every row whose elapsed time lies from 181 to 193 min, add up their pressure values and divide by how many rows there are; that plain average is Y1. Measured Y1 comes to 120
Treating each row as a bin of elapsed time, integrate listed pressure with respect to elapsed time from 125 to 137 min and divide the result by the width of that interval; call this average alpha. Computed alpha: 127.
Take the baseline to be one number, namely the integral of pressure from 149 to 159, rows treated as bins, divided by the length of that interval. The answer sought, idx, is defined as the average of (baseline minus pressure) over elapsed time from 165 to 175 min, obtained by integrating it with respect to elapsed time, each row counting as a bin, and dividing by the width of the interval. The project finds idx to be 0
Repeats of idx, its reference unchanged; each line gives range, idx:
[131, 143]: -5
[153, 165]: 1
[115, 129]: -26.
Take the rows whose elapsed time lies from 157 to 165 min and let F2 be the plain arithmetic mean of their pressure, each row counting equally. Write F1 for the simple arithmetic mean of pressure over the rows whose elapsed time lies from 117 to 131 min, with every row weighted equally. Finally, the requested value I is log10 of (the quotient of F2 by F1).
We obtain -0.072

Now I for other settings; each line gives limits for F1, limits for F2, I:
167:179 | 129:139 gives 0.021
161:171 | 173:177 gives -0.006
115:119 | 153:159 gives -0.131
